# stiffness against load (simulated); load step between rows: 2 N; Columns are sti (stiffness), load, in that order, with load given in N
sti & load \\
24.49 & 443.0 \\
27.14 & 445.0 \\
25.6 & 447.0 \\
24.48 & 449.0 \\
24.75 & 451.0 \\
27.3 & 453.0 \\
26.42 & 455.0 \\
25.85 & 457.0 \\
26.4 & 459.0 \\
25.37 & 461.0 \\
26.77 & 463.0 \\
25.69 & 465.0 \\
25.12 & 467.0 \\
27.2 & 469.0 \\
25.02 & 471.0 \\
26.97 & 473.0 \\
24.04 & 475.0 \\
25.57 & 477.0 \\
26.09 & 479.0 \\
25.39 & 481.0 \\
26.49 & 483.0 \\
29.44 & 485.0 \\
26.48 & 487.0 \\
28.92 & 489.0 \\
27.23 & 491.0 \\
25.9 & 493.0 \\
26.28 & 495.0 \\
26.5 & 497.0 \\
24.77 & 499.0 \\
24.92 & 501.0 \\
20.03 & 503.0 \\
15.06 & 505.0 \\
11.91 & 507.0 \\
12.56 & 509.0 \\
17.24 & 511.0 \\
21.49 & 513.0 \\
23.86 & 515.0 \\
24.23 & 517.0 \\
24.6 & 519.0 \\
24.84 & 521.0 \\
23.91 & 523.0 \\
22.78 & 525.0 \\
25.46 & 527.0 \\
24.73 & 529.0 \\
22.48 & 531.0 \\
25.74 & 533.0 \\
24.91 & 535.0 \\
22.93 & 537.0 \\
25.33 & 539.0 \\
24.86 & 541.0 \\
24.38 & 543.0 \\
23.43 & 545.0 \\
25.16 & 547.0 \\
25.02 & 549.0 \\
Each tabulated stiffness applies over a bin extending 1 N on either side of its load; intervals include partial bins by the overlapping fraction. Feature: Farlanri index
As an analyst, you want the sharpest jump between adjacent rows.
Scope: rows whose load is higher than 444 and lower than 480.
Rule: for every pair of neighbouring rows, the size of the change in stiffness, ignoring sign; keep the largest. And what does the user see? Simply 2.9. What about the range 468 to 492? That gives 3.0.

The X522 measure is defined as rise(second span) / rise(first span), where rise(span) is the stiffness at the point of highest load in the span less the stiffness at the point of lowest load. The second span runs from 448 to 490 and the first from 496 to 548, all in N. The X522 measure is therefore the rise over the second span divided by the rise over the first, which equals -3.3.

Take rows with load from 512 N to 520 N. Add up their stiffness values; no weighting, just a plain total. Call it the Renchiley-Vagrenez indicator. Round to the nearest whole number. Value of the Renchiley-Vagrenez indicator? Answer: 94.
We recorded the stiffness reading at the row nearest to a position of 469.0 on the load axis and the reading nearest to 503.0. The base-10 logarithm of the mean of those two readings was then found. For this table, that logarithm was 1.37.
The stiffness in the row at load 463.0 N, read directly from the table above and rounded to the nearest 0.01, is 26.77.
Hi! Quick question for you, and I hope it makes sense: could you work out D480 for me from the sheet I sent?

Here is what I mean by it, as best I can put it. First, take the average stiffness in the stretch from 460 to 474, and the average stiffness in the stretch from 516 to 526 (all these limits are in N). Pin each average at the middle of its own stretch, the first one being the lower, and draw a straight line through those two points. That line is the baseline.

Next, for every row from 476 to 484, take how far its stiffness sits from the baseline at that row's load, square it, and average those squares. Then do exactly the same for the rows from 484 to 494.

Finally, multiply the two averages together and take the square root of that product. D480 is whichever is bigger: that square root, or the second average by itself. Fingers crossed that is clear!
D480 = 7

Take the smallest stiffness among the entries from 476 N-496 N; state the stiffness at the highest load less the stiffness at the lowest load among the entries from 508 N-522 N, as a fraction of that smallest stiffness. 0.48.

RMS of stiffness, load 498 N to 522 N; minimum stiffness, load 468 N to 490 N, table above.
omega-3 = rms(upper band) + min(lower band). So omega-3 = 45.1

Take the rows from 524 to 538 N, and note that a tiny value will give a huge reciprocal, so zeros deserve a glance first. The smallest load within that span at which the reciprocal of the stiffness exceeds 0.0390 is 525.0 N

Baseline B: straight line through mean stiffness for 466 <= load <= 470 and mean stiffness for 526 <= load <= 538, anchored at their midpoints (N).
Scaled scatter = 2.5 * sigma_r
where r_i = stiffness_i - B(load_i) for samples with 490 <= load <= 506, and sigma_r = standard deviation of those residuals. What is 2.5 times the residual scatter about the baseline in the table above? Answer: 10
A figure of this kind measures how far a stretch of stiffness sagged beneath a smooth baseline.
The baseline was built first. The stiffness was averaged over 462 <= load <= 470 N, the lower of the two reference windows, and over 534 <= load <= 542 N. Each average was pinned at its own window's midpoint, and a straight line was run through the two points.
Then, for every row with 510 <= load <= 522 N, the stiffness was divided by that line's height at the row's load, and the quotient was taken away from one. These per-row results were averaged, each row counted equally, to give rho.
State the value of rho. 0.092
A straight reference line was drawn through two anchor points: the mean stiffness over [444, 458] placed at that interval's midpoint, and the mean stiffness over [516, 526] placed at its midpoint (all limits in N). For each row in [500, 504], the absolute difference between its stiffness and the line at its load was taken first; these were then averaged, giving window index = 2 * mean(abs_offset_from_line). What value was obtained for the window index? 4.8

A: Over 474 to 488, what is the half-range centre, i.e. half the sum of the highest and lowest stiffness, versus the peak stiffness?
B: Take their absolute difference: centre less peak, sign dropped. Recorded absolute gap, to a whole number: 3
